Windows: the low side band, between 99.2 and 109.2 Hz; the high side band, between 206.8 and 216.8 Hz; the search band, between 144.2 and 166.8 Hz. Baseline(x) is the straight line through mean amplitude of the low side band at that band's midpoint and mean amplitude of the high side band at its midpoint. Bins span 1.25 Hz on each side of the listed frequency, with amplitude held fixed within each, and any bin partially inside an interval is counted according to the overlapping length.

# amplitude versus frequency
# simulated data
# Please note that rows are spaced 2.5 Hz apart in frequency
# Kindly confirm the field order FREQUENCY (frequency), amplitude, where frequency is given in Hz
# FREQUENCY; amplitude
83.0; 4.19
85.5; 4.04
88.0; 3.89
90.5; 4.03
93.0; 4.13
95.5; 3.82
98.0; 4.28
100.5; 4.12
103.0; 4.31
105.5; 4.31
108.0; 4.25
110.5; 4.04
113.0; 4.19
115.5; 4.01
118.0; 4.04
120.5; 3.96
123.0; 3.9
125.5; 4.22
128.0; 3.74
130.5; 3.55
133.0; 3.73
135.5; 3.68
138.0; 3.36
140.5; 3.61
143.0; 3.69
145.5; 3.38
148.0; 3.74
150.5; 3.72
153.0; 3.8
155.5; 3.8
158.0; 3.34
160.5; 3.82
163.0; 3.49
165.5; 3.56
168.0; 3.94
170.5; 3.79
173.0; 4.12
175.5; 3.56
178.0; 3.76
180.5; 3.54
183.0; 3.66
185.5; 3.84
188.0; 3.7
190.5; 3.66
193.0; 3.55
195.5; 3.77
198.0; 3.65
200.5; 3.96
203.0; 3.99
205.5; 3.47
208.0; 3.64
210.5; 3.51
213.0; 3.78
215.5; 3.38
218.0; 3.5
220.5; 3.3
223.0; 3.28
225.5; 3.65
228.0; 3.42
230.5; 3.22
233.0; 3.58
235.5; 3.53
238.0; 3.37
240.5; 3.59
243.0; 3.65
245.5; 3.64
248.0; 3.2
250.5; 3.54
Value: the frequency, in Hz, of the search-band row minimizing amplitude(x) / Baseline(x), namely 145.5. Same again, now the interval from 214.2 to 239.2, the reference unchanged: 230.5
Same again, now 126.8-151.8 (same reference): 138.0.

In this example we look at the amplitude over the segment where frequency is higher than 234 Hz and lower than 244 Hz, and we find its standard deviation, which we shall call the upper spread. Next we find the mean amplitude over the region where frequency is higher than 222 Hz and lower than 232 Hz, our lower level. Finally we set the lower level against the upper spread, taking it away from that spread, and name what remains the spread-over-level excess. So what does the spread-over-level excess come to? -3.3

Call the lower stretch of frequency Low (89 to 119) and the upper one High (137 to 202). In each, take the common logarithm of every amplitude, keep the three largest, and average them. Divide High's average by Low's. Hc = 0.951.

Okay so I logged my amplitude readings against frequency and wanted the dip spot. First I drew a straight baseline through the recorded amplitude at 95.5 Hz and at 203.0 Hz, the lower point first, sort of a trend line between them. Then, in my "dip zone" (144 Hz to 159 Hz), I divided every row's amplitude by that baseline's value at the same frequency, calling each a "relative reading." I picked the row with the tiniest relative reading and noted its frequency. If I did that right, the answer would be 158.0 Hz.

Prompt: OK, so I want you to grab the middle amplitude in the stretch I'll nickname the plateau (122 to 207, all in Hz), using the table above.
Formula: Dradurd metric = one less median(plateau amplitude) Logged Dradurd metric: -2.71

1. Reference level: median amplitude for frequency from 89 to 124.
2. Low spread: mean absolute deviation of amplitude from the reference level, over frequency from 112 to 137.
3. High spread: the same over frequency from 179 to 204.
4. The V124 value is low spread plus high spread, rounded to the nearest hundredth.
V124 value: 0.58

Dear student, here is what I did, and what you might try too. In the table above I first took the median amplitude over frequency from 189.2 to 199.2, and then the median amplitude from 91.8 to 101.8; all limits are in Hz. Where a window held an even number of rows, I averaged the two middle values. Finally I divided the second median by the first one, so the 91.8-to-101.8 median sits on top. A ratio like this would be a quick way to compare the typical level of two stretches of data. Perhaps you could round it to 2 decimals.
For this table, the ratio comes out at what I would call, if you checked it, 1.13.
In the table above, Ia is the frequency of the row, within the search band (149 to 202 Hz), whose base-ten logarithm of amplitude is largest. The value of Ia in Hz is 173.0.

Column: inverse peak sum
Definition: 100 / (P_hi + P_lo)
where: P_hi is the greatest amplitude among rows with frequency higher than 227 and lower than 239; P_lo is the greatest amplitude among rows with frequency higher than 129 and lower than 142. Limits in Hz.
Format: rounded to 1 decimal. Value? 13.7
